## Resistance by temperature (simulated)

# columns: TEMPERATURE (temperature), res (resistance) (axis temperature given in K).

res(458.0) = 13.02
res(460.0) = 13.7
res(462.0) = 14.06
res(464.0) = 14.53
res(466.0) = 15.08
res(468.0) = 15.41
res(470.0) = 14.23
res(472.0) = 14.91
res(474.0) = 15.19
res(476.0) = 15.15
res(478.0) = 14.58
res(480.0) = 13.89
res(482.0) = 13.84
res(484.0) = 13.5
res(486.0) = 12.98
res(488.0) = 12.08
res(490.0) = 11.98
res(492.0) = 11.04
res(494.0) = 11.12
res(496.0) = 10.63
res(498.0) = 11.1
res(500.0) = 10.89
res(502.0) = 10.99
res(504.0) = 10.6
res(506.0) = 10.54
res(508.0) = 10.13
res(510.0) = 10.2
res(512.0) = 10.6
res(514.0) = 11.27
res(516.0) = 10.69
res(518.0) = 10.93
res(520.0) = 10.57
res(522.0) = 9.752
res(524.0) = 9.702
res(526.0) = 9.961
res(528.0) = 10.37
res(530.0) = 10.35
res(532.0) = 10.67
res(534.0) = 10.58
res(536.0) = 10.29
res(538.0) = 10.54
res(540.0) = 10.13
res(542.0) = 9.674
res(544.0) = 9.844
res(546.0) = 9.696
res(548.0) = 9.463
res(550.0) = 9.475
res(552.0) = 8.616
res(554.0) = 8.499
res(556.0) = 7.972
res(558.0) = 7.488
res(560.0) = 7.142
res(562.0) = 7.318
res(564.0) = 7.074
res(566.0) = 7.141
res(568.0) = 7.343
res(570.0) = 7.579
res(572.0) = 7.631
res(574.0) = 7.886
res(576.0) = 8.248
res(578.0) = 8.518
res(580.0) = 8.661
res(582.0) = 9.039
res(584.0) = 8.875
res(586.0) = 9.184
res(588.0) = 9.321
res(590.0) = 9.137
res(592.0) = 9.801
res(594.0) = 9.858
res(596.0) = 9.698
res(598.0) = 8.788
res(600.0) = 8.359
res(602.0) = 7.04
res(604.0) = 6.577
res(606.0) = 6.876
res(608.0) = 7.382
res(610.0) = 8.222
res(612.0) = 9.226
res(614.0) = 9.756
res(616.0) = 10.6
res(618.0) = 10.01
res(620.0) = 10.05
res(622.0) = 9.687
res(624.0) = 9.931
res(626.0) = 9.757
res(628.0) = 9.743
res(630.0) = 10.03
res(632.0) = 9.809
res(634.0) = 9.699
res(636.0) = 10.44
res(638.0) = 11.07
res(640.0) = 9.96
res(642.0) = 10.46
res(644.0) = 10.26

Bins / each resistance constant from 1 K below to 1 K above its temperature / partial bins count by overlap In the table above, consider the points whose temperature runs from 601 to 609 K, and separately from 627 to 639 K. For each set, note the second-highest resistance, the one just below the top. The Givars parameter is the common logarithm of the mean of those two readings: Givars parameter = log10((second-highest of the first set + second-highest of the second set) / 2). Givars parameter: 0.94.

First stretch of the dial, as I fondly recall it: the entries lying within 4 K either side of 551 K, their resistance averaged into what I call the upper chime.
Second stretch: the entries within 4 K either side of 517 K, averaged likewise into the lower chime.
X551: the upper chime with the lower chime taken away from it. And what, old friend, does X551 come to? -1.9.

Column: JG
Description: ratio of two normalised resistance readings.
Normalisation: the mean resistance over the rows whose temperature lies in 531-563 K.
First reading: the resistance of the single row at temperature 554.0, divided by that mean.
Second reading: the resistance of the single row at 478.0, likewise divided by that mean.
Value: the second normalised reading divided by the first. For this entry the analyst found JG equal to 1.7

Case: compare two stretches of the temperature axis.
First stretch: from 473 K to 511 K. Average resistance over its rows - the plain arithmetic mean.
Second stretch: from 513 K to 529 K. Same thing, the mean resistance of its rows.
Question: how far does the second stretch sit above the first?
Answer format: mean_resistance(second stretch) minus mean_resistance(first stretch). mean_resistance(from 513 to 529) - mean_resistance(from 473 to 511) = -2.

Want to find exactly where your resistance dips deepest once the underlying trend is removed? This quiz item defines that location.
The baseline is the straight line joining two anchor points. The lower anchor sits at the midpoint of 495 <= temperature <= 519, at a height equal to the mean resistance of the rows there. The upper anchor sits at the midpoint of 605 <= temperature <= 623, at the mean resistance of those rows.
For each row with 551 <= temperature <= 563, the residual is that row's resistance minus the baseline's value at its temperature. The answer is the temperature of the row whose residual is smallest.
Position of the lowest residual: 560.0 K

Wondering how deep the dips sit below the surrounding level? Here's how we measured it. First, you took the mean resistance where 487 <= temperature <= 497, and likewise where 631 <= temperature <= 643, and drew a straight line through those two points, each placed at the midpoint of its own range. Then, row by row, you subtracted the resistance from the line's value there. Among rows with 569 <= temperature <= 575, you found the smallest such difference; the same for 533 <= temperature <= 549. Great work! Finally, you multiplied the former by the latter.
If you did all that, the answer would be 1.3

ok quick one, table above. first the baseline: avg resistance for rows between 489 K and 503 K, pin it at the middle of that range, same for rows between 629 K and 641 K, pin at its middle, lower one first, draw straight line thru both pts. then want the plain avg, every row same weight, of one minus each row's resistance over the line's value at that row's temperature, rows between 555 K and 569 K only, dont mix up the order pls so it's 0.31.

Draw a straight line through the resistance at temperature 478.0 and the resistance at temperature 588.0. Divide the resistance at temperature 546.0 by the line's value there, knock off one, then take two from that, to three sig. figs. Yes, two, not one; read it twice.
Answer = -2.14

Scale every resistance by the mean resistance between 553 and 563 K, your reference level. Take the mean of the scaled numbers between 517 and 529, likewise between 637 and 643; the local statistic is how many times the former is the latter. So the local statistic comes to 1.0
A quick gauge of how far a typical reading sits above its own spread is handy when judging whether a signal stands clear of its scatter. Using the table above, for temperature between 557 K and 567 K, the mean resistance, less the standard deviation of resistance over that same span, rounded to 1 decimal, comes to 7.1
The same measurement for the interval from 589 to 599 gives 9.0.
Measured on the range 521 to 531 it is 9.7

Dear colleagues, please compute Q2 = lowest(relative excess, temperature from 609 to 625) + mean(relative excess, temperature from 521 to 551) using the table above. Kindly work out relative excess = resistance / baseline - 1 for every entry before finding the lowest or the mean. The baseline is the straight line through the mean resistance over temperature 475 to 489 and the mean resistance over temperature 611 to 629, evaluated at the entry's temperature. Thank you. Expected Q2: -0.37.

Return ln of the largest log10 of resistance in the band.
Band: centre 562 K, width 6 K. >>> -0.15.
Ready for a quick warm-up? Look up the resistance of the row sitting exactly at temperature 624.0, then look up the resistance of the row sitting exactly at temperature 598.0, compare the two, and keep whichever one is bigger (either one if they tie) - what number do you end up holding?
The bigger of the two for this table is 9.9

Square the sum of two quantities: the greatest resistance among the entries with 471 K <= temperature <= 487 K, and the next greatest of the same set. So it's 921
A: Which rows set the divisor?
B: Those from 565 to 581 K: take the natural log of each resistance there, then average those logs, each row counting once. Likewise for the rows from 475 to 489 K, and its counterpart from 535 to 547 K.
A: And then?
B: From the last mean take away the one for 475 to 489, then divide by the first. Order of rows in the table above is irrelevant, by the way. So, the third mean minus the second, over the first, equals -0.15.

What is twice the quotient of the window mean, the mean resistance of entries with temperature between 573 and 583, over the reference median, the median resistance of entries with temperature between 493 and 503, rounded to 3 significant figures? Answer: 1.54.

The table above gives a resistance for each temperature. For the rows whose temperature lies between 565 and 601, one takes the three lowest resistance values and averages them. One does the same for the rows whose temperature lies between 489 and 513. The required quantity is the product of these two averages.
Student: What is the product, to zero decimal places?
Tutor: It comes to 76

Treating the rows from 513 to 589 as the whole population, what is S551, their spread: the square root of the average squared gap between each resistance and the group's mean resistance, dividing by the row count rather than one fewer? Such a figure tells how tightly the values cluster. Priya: 1.23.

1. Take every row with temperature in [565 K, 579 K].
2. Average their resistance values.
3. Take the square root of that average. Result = 2.8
